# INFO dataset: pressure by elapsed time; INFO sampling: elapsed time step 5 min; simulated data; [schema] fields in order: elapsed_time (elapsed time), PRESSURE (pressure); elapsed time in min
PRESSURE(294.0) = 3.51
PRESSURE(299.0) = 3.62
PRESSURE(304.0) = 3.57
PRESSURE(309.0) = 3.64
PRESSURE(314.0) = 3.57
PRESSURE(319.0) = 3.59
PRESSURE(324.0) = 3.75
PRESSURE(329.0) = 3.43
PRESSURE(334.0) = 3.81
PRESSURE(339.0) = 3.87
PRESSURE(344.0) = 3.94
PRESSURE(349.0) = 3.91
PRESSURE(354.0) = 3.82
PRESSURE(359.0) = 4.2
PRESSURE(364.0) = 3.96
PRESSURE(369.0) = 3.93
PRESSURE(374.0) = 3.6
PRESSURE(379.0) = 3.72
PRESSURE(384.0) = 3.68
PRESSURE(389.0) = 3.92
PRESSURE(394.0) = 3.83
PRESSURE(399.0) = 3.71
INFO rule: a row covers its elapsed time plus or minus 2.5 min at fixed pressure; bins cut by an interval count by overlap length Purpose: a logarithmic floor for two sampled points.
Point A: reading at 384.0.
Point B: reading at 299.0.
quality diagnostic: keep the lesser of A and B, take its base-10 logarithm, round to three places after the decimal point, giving 0.559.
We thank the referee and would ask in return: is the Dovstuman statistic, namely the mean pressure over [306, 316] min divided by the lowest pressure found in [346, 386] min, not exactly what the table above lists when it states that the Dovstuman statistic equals 1.00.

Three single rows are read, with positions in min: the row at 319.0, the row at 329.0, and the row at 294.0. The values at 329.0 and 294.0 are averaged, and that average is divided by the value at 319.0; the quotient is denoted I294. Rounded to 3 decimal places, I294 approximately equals 0.967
